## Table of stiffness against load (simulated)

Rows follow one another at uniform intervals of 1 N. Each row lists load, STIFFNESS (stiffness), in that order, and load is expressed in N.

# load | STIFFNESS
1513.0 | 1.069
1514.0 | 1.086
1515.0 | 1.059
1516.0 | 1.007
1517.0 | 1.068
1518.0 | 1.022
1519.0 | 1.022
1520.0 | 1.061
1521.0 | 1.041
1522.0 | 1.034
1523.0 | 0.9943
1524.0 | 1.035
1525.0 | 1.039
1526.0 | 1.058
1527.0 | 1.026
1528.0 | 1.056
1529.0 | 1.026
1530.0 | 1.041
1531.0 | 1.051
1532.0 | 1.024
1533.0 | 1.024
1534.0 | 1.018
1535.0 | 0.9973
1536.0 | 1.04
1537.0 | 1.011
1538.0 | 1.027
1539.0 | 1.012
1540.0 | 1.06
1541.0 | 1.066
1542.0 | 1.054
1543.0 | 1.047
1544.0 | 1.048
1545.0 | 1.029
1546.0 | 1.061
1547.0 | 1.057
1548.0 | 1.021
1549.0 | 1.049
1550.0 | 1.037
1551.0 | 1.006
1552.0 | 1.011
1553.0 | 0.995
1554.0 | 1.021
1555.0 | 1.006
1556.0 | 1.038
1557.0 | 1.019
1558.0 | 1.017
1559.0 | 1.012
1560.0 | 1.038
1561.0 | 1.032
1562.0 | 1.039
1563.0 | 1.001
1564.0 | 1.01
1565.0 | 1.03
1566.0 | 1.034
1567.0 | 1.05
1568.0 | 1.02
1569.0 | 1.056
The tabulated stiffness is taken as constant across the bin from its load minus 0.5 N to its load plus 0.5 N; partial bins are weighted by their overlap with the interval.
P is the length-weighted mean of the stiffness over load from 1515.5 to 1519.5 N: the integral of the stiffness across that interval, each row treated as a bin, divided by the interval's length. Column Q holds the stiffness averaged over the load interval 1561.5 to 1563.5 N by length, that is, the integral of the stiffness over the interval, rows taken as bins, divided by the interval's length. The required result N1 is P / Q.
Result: 1.01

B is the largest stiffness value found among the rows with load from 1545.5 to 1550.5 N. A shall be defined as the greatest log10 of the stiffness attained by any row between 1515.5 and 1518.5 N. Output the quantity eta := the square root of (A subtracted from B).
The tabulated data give 1.016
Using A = 0.029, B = 1.061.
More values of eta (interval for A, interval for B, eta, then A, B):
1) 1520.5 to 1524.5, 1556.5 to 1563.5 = 1.011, 0.017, 1.039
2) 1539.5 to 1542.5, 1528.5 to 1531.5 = 1.012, 0.028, 1.051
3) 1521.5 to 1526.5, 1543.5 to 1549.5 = 1.018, 0.024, 1.061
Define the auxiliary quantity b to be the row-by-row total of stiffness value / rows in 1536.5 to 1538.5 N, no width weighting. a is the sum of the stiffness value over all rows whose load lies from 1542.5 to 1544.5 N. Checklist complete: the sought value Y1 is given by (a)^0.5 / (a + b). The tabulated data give 0.350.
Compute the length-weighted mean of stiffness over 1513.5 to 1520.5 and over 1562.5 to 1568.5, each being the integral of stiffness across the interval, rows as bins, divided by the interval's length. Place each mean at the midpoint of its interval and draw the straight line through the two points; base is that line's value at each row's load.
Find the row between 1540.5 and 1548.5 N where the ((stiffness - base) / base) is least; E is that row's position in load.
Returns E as 1548.0 N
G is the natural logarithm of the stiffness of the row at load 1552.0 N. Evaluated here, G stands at 0.0109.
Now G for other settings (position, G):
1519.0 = 0.0218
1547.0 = 0.0554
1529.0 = 0.0257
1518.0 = 0.0218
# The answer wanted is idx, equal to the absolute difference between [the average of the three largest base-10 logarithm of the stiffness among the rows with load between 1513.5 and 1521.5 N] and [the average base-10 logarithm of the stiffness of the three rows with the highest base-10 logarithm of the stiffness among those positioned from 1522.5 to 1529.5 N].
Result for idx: 0.0085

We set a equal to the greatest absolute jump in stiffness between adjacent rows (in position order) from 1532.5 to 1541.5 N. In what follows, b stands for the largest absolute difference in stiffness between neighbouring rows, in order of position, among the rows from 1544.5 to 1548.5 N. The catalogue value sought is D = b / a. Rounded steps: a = 0.048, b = 0.036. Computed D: 0.75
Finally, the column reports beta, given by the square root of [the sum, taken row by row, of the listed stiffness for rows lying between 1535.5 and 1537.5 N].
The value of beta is 1.43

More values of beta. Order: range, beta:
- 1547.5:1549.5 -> 1.44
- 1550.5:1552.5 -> 1.42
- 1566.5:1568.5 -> 1.44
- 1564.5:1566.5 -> 1.44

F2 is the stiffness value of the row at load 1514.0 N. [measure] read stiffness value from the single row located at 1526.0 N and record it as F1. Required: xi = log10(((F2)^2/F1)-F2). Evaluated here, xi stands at -1.54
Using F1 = 1.058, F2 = 1.086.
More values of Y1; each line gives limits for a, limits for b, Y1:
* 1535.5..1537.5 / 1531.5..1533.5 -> 0.349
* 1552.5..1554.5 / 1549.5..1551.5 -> 0.350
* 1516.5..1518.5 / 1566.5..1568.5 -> 0.348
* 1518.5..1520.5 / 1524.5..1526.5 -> 0.345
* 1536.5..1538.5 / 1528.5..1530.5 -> 0.348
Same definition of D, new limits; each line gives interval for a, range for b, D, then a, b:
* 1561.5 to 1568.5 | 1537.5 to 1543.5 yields 1.26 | 0.038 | 0.048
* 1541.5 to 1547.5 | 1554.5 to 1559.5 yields 1.00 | 0.032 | 0.032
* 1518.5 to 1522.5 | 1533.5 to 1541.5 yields 1.23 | 0.039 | 0.048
